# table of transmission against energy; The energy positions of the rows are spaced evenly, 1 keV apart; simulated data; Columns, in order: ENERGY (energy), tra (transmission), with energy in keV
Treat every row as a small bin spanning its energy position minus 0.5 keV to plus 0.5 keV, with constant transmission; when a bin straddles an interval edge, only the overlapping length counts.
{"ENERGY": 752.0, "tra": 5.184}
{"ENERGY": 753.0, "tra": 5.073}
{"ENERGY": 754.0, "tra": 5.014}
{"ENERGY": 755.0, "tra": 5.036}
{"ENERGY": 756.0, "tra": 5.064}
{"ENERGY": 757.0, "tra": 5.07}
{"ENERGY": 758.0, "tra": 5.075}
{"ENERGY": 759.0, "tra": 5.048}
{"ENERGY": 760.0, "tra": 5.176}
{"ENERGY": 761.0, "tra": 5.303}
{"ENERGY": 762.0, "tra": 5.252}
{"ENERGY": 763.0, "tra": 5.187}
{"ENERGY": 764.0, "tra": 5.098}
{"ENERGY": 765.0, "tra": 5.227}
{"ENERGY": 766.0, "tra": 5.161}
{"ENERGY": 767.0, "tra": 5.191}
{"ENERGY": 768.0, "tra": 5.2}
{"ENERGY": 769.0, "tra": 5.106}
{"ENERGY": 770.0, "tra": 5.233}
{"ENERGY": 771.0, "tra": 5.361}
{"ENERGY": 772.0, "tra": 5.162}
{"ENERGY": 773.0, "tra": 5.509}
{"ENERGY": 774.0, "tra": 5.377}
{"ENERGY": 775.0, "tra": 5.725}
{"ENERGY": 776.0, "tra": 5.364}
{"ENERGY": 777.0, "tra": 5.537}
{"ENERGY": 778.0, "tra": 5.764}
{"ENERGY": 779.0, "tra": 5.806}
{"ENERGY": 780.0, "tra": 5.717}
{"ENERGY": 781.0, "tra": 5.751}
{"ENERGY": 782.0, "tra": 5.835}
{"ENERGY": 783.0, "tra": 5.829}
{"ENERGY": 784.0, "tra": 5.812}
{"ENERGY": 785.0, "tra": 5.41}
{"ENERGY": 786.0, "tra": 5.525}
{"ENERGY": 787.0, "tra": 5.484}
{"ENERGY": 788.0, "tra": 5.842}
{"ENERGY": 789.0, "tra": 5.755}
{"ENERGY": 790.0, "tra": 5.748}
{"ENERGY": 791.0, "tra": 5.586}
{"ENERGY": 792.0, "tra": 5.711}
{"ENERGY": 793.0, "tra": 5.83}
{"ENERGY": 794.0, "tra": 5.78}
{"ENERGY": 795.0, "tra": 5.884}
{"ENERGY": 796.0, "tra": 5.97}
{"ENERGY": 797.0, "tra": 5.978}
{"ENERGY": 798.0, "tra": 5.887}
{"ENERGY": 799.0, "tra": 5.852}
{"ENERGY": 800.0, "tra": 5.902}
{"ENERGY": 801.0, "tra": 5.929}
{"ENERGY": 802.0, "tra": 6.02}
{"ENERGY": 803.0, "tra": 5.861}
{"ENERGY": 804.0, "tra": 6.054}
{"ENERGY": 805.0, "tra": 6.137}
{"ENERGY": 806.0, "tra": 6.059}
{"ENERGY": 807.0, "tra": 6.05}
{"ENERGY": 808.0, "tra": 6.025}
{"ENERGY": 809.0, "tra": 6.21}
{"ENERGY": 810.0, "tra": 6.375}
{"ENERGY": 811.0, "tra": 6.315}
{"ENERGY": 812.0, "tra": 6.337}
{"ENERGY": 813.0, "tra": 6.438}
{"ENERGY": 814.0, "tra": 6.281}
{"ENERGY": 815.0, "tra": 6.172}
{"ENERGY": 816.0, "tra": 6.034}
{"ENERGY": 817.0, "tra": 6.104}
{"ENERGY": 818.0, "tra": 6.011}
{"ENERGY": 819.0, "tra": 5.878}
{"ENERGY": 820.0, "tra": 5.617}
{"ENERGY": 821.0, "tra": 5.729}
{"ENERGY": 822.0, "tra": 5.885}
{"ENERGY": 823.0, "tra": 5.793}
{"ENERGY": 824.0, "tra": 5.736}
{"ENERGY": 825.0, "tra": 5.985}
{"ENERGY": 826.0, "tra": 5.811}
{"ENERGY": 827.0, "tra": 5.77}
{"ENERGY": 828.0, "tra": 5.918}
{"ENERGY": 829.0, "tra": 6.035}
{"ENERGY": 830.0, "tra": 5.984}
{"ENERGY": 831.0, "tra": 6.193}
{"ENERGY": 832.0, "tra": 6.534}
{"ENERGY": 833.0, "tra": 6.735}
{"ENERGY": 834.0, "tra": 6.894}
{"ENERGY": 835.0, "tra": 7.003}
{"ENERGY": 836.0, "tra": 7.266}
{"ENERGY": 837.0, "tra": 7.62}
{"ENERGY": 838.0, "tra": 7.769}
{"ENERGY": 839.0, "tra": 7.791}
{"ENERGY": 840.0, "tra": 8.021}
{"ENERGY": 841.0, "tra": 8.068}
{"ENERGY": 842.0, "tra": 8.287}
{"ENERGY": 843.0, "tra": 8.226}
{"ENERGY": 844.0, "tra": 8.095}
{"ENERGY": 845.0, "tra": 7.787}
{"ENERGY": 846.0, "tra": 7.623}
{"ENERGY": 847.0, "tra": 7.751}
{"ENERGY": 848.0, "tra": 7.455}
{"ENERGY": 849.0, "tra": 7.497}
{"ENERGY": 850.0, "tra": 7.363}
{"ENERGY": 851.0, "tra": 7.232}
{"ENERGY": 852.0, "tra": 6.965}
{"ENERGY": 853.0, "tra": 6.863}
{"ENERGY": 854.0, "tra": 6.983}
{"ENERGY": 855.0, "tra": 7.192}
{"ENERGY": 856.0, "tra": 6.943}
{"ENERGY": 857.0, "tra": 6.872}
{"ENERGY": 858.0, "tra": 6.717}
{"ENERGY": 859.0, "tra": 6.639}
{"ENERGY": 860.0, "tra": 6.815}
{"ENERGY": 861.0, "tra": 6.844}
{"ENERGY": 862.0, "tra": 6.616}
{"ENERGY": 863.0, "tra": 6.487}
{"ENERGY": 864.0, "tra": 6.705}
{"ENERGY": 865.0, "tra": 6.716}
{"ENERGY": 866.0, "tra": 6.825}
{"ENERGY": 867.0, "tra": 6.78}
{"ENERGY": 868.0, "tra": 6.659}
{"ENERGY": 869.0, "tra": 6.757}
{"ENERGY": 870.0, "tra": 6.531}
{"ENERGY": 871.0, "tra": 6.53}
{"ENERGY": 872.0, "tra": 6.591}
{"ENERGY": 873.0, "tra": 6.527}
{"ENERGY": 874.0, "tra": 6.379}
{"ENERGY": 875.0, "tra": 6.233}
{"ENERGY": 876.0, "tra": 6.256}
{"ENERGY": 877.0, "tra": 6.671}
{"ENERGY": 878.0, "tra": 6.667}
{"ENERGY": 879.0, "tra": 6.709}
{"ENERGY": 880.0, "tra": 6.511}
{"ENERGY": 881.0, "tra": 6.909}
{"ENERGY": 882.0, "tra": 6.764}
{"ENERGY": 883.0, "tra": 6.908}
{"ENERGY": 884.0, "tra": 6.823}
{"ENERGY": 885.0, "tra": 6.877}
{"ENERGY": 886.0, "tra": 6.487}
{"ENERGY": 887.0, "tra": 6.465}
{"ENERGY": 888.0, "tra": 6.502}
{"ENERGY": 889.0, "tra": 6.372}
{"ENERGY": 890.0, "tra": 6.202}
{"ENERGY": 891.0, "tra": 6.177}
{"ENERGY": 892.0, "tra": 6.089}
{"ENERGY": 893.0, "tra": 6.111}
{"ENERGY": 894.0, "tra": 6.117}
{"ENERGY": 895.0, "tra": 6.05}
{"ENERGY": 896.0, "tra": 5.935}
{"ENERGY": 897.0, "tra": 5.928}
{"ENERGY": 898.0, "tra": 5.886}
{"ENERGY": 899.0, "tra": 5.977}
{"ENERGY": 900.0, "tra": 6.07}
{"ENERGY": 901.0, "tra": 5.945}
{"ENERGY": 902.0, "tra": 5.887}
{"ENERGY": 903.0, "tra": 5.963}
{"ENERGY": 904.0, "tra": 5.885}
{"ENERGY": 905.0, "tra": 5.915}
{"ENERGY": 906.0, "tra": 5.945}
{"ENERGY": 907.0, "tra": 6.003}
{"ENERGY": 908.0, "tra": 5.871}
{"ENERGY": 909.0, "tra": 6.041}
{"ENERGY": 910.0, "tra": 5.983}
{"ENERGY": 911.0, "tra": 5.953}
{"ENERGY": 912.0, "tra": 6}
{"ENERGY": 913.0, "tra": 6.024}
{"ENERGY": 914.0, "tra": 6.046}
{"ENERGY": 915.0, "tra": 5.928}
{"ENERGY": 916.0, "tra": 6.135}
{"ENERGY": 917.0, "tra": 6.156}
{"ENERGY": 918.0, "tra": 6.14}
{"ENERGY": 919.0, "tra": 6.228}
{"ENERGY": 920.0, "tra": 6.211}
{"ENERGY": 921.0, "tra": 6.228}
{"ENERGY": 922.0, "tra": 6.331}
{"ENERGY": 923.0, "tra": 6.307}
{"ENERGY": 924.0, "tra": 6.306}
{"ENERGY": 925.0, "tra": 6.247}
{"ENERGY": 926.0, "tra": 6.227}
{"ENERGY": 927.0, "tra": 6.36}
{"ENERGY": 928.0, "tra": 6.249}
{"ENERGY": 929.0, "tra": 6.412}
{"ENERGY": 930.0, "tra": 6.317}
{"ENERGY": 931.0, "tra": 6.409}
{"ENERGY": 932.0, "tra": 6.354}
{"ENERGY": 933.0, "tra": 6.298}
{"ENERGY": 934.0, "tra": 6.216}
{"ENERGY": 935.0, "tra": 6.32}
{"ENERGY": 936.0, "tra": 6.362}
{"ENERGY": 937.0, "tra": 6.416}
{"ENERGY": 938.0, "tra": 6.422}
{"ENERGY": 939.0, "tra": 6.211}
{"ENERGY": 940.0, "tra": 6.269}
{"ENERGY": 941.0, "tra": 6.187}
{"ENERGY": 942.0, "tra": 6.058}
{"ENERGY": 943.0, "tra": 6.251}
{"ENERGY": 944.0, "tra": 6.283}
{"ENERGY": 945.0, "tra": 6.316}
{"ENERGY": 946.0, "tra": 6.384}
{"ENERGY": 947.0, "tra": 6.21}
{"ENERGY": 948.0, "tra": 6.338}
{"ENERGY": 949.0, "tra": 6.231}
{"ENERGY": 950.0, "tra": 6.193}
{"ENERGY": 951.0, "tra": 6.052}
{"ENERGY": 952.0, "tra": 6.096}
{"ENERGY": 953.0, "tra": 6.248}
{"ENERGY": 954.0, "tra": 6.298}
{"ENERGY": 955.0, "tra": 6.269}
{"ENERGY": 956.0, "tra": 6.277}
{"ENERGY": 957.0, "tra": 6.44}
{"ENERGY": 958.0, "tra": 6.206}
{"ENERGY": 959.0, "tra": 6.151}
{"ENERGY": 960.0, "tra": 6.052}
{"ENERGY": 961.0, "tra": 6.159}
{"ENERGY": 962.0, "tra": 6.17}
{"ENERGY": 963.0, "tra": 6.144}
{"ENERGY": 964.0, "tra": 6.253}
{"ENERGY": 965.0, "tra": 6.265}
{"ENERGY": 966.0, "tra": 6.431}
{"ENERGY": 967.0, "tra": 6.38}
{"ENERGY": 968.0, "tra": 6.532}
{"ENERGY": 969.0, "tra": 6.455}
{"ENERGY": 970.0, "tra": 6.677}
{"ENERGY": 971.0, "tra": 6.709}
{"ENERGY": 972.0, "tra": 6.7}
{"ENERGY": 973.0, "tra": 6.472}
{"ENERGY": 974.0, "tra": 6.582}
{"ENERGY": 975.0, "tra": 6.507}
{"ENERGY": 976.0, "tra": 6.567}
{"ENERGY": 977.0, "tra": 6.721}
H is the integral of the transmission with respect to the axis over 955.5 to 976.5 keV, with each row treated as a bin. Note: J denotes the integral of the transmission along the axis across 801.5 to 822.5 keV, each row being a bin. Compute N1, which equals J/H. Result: 0.95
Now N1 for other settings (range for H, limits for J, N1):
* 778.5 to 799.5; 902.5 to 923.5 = 1.05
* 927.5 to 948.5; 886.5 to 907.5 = 0.96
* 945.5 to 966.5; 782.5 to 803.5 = 0.93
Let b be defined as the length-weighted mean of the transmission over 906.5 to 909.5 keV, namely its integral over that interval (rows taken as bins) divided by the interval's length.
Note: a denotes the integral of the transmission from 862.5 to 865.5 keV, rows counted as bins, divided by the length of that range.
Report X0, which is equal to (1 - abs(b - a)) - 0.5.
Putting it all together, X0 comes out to -0.2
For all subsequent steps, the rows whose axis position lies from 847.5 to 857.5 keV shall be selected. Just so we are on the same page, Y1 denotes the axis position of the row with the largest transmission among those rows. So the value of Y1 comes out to 849.0 keV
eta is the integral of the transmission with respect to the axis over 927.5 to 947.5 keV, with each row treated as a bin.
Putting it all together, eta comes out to 126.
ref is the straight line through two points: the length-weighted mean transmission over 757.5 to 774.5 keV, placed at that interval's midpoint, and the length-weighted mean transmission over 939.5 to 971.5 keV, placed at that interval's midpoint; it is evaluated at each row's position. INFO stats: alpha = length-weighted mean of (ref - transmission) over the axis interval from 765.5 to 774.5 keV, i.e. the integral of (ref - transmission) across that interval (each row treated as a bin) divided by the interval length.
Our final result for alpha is -0.02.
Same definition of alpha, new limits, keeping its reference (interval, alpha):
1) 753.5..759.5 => 0.11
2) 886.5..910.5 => -0.09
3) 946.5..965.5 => 0.07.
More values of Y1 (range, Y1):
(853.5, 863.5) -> 855.0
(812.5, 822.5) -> 813.0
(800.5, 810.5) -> 810.0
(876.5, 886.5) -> 881.0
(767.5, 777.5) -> 775.0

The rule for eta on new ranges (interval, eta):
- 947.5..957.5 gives 62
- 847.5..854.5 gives 50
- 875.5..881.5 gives 40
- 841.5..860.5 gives 139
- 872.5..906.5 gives 214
